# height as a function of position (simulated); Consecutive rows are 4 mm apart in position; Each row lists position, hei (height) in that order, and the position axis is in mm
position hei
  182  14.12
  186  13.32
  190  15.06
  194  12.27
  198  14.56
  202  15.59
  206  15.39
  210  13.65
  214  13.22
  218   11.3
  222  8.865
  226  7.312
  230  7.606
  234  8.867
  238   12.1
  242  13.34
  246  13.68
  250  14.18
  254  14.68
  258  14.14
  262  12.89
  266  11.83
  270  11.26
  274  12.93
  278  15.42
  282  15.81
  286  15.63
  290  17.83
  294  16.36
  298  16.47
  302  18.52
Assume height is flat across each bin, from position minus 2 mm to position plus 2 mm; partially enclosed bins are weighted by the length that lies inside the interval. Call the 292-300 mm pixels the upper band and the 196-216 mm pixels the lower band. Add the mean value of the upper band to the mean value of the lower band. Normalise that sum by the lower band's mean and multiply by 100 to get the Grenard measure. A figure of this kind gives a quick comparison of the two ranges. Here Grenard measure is 213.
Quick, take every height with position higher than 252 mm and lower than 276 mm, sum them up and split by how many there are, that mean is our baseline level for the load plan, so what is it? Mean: 13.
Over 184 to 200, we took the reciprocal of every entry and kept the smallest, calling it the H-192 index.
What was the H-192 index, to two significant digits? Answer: 0.066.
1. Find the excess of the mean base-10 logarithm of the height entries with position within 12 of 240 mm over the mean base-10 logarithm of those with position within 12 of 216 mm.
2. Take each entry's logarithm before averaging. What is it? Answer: 0.00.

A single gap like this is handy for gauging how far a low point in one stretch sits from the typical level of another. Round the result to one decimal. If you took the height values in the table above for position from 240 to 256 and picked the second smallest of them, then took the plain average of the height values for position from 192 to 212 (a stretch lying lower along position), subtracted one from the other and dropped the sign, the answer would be 0.6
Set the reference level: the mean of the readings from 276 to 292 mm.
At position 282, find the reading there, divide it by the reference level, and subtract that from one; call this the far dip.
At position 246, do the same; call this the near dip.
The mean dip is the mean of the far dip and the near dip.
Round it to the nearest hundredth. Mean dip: 0.09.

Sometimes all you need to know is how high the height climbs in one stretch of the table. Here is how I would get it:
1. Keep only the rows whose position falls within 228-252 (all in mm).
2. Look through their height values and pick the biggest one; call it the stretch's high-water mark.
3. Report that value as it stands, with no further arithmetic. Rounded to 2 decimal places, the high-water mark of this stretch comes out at 14.18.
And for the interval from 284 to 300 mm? 17.83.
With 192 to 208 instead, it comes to 15.59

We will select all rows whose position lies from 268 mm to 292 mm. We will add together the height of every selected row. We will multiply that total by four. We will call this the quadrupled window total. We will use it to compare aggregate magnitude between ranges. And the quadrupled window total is 356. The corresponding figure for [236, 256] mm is 272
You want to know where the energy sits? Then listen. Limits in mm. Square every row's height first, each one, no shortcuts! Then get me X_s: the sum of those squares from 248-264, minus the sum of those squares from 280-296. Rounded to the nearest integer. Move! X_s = -297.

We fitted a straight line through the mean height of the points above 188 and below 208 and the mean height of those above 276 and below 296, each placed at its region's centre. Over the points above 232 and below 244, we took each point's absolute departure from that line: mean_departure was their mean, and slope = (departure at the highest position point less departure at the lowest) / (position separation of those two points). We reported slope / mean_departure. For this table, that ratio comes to -0.14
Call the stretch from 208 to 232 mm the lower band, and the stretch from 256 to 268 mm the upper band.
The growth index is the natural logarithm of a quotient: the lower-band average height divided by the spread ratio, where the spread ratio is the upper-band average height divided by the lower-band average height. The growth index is 2.11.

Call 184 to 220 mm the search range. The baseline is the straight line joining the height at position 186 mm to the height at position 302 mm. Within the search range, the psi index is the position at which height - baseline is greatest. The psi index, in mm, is 190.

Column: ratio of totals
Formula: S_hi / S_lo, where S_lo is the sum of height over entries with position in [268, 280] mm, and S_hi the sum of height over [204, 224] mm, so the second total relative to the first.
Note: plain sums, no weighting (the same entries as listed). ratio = 1.6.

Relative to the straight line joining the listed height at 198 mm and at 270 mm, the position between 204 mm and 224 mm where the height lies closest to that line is 210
